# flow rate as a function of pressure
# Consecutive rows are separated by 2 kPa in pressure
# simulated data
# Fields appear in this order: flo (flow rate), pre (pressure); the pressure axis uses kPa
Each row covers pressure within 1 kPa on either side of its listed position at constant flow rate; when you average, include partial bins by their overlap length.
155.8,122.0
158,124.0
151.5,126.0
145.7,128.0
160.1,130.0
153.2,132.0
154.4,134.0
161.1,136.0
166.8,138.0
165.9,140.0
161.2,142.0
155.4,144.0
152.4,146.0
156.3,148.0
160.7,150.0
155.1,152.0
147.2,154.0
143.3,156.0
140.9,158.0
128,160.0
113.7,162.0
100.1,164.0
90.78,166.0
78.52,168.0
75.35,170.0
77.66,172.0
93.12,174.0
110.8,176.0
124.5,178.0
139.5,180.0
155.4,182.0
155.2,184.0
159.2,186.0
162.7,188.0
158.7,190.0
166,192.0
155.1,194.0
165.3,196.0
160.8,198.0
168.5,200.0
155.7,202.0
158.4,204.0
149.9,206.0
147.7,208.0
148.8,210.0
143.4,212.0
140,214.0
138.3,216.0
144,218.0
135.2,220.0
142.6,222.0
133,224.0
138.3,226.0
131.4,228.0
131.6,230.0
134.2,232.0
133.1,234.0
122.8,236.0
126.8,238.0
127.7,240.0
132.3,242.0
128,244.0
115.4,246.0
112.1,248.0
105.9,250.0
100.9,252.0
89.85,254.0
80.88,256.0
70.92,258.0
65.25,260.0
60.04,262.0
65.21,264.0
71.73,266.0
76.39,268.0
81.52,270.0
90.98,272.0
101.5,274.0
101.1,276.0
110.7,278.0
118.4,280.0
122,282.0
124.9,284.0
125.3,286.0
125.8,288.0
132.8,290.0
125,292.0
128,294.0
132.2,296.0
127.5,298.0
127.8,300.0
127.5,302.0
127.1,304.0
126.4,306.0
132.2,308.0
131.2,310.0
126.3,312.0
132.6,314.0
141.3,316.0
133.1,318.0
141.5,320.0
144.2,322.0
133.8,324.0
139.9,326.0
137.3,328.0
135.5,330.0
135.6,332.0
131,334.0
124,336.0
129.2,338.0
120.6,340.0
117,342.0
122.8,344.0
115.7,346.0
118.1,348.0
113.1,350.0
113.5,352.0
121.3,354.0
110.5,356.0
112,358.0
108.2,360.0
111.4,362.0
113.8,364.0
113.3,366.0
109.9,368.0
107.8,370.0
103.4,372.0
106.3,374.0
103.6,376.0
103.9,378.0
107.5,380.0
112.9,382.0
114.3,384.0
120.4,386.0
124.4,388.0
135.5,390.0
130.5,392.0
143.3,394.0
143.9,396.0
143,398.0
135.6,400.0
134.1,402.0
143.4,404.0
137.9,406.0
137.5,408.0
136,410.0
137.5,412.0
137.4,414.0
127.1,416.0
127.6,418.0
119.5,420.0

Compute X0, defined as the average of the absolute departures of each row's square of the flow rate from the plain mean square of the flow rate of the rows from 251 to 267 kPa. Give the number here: 1785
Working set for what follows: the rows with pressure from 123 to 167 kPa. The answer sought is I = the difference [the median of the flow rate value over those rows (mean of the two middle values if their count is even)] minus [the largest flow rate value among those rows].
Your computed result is -13.0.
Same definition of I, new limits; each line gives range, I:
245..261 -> -20.0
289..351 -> -15.0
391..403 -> -4.6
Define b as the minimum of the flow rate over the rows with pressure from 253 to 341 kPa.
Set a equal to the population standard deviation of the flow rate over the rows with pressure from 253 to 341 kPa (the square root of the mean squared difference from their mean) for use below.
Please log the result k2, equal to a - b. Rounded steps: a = 24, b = 60.04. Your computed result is -36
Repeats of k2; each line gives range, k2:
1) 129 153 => -148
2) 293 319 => -122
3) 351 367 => -105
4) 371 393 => -93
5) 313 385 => -91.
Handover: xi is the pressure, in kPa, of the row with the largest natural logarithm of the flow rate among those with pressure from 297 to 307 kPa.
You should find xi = 300.0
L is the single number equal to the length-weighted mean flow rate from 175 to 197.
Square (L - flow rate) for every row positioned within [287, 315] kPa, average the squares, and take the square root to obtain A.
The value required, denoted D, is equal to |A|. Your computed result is 22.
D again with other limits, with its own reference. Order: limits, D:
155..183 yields 46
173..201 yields 22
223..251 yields 25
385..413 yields 16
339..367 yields 35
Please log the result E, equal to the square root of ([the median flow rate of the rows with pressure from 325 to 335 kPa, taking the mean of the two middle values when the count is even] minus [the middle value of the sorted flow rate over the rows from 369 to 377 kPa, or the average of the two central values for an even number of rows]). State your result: 5.5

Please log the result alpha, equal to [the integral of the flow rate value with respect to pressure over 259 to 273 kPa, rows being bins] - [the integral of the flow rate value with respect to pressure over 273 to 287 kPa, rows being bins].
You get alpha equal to -586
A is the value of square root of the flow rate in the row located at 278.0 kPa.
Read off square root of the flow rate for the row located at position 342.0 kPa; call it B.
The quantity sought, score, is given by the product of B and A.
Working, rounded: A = 10.5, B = 10.8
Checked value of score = 114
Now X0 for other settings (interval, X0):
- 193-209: 1760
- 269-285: 2664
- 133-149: 1455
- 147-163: 3285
